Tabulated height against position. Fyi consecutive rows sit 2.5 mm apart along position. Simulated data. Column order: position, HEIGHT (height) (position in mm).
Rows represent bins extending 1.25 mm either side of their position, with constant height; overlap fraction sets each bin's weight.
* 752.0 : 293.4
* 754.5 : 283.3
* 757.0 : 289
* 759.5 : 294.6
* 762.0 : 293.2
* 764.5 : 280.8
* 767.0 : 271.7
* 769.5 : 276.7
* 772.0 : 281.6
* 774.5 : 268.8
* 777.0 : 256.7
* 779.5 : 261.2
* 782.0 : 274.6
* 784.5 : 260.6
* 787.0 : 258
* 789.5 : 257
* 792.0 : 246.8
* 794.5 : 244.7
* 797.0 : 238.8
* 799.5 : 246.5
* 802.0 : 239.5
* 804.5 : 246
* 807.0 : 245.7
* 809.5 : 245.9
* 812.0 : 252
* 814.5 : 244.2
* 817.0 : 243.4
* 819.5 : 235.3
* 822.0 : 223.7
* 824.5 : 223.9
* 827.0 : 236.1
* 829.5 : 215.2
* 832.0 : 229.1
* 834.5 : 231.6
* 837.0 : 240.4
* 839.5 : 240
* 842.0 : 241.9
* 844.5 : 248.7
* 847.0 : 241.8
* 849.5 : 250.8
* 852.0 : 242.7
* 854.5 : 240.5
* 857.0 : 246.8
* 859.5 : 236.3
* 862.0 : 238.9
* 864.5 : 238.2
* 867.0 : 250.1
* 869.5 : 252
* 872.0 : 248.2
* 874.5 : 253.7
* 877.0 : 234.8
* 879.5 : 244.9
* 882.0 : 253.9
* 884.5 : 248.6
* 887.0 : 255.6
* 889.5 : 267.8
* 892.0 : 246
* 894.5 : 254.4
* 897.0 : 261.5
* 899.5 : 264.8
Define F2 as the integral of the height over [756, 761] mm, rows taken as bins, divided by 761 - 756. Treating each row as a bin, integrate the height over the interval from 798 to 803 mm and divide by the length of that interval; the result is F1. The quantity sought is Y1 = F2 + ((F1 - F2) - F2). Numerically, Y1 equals -49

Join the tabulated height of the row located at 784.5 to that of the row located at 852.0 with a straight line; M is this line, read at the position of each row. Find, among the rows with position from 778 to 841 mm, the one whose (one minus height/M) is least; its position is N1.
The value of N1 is 782.0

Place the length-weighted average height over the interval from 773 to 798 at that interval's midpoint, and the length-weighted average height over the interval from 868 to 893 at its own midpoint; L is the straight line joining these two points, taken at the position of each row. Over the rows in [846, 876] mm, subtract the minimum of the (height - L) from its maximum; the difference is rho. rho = 18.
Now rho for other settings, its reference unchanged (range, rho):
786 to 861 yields 40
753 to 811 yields 53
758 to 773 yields 22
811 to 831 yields 36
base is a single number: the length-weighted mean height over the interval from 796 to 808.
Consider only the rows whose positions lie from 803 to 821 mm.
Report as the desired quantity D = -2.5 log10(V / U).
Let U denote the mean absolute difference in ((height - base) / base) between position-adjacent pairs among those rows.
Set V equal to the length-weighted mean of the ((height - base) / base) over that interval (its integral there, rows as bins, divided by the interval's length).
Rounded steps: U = 0.016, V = 0.00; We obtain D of 1.5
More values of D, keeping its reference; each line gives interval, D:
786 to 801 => 0.1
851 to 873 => 2.8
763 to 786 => -1.1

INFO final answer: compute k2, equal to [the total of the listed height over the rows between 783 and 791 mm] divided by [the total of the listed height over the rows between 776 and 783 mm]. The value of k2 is 0.98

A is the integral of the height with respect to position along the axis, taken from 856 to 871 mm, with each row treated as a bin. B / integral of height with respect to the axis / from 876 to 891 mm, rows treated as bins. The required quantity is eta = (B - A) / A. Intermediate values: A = 3656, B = 3767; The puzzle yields 0.030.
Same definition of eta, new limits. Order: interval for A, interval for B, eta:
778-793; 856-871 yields -0.062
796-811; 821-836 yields -0.070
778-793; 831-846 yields -0.081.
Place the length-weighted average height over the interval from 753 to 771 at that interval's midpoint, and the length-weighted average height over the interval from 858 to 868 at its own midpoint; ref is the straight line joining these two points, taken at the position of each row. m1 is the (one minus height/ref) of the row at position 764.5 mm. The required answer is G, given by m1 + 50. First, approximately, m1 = 0.008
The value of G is 50.01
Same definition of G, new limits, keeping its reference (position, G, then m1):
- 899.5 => 49.82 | -0.176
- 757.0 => 49.99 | -0.009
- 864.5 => 50.01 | 0.008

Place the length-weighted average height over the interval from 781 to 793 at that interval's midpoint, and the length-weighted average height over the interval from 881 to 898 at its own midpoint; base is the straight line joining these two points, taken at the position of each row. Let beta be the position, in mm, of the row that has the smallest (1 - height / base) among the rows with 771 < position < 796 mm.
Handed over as 772.0 mm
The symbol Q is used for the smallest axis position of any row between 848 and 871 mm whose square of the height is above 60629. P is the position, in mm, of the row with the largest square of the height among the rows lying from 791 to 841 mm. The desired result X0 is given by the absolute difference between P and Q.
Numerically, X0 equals 37.5 mm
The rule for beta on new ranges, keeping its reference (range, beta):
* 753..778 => 759.5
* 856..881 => 874.5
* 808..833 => 812.0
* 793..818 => 812.0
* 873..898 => 889.5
